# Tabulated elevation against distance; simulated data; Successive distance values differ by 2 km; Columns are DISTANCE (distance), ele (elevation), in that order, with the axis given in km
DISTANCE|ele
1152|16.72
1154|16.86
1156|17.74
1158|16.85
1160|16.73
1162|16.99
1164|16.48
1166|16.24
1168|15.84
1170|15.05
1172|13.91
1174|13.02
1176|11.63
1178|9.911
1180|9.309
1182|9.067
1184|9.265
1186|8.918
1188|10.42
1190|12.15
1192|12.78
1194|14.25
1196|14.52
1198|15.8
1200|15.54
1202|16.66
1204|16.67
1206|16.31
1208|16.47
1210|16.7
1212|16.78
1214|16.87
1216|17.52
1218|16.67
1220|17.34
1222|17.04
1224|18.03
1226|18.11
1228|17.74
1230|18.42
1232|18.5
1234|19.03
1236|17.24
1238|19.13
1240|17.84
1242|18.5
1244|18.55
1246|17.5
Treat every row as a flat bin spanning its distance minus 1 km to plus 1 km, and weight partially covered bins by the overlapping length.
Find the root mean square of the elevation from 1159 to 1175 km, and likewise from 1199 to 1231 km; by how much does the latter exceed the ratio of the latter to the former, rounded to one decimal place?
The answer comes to 16.0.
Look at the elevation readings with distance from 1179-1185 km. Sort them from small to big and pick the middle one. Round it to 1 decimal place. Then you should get 9.3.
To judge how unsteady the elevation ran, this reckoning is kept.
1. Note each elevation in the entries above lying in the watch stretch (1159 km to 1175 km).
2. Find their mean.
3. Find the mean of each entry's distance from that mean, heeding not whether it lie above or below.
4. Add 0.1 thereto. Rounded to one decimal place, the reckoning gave 1.3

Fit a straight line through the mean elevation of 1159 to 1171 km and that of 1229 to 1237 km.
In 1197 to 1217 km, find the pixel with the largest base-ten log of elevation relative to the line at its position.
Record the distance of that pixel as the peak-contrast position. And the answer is 1216 km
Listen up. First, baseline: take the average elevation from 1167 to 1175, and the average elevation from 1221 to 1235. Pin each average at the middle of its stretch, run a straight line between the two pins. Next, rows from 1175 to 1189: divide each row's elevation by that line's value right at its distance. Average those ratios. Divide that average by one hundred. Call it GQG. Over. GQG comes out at 0.0065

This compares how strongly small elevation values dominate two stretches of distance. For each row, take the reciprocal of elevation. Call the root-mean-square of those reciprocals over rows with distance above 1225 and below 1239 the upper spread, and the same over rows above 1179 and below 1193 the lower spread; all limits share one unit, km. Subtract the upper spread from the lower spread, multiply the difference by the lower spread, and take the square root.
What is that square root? 0.067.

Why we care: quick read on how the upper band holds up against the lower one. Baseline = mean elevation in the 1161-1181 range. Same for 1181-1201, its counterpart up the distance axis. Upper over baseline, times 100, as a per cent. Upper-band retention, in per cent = 89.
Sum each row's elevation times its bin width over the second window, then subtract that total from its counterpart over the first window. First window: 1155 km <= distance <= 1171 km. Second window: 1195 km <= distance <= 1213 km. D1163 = -27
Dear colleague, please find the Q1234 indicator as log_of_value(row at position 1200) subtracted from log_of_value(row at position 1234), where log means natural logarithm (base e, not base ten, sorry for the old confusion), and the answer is 0.2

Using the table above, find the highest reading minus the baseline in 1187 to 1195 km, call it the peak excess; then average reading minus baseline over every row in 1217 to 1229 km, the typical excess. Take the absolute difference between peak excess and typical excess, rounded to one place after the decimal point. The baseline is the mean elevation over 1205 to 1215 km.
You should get 3.2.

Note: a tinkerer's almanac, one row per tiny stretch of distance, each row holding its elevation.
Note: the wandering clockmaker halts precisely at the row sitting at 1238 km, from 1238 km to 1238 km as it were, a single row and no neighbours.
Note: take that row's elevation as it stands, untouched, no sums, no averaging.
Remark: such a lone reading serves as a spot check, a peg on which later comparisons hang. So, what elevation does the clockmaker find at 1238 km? 19.13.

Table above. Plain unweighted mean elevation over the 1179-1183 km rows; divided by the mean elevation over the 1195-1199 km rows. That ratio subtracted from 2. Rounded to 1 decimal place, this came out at 1.4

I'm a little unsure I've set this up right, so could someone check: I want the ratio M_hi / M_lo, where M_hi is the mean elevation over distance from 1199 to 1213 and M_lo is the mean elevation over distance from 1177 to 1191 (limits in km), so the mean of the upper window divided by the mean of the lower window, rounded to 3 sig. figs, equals 1.67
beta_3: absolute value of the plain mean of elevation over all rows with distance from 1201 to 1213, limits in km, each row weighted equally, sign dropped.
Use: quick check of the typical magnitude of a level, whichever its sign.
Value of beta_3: 16.6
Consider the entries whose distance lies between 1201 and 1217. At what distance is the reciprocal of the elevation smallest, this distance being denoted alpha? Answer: 1216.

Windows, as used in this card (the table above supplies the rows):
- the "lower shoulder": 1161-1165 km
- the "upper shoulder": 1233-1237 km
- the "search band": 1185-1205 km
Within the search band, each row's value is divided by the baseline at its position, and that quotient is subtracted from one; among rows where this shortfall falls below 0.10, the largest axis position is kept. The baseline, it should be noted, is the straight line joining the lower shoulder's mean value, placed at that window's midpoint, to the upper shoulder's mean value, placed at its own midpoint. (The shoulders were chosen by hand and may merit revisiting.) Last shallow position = 1204 km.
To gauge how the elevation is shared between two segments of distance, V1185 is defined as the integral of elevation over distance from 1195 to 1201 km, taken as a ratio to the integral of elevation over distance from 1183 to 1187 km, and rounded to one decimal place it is 2.5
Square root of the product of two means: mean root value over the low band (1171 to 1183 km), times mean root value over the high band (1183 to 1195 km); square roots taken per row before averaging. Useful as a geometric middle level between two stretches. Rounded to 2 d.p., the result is 3.34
